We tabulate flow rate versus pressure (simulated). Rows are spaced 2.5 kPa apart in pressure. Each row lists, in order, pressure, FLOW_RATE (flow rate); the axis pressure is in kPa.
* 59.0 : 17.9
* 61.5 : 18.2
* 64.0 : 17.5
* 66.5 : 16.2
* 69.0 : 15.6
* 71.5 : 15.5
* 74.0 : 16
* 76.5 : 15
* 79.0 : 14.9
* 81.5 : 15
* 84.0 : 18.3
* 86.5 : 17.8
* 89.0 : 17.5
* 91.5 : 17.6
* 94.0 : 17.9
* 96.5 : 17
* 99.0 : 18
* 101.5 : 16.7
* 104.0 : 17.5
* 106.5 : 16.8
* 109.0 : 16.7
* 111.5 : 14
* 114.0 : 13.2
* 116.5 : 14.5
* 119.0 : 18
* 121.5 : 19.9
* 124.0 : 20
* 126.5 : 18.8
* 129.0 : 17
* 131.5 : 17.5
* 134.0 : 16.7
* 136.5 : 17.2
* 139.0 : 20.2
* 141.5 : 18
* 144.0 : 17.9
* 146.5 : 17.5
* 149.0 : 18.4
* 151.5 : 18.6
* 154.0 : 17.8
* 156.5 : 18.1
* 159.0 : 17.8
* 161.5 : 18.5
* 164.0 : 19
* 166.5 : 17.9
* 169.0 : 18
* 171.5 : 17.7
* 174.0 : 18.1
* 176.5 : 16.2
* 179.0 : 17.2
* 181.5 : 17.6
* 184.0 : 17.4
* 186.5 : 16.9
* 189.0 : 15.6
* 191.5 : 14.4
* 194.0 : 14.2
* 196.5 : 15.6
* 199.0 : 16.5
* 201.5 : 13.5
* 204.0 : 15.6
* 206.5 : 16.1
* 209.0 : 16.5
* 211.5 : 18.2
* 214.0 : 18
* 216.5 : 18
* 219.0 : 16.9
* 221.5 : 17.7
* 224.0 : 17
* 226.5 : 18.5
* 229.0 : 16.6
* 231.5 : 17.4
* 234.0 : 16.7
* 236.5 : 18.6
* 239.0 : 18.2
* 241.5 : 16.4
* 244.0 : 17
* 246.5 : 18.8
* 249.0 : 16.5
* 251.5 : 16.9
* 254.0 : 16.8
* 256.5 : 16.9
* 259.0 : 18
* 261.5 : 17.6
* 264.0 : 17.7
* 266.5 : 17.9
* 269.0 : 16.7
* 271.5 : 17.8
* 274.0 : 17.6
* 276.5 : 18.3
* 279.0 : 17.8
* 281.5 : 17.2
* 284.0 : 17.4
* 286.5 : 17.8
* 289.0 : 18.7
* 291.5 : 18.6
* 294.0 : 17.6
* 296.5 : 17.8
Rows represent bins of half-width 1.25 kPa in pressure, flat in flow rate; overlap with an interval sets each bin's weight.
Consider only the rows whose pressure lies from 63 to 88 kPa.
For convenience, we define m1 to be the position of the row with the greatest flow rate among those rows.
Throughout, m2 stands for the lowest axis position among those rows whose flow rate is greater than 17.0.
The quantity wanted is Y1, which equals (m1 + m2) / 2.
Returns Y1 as 74.0 kPa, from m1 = 84.0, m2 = 64.0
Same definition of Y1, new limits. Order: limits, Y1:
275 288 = 276.5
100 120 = 111.5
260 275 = 264.0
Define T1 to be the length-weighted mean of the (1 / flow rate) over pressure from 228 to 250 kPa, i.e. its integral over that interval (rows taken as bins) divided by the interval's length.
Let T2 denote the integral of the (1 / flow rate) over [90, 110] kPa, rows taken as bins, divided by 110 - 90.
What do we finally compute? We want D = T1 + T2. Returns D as 0.116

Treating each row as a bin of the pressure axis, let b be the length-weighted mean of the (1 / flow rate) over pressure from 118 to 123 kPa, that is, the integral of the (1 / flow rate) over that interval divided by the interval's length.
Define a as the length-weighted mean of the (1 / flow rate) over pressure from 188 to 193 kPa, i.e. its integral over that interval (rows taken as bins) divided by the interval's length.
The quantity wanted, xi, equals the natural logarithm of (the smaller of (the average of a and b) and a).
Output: -2.82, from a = 0.067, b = 0.053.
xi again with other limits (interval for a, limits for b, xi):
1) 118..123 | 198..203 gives -2.94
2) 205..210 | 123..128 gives -2.87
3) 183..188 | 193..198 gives -2.84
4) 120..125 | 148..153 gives -2.99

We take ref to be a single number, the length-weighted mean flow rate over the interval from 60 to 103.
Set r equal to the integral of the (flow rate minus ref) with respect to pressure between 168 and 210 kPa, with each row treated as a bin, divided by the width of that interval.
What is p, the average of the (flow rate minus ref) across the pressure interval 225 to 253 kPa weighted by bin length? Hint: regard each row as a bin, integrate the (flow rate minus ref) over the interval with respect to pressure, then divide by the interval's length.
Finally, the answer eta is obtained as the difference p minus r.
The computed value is 1.1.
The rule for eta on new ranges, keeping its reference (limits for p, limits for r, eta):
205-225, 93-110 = 0.1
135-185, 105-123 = 1.7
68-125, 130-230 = -0.6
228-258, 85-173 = -0.3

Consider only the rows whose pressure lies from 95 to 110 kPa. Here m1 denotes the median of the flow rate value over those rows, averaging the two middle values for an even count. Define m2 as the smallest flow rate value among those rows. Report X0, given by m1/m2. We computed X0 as 1.01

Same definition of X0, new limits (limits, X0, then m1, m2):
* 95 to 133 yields 1.29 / 17.00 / 13.2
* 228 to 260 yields 1.03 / 16.90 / 16.4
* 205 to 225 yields 1.08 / 17.35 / 16.1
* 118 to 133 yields 1.08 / 18.40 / 17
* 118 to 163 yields 1.08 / 18.00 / 16.7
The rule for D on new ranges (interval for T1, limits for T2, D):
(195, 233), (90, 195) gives 0.118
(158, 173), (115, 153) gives 0.111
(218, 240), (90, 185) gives 0.115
